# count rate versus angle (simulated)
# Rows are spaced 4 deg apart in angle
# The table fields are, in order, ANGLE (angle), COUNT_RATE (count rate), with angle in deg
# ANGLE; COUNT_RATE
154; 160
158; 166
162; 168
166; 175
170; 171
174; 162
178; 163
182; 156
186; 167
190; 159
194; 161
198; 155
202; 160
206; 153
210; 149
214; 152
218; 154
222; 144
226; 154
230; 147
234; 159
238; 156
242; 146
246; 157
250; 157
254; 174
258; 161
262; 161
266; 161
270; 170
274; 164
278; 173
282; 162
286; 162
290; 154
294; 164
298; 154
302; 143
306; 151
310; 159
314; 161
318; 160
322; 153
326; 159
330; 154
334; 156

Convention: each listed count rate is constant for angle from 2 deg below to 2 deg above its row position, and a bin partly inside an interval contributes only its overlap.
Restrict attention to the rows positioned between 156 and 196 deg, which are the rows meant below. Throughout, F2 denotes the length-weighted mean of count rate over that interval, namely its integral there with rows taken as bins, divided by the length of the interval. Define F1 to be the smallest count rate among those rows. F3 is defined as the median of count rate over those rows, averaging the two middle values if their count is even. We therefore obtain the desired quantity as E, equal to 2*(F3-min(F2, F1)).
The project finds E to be 17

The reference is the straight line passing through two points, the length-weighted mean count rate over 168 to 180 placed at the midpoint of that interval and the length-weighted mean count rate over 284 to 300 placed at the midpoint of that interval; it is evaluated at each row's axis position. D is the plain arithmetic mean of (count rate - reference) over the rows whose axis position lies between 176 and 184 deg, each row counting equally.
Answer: -5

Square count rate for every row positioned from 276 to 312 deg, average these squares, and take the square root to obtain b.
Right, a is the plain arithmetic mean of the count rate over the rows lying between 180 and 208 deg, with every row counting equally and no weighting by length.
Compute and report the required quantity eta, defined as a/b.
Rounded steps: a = 159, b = 158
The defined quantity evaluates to 1.00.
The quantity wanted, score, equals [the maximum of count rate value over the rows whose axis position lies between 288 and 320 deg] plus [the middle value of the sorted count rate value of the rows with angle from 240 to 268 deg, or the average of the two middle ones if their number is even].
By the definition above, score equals 325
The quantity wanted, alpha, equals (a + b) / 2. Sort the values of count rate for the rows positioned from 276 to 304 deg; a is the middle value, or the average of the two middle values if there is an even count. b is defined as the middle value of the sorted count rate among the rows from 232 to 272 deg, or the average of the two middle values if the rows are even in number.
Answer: 161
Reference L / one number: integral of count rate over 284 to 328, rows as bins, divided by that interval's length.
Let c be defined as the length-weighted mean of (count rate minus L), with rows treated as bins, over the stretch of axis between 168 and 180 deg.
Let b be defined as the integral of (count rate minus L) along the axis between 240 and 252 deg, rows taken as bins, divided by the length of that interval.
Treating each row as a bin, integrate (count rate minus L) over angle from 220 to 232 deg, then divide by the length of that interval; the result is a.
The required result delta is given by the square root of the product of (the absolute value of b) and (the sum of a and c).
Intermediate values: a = -8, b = -3.0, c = 9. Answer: 1.7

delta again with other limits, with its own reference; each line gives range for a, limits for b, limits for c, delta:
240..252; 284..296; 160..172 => 6.6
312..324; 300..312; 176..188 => 6.2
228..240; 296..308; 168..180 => 6.8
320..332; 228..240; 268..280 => 5.2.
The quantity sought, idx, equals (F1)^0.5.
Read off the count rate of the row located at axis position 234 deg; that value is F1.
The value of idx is 12.6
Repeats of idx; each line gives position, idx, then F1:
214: 12.3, 152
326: 12.6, 159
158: 12.9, 166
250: 12.5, 157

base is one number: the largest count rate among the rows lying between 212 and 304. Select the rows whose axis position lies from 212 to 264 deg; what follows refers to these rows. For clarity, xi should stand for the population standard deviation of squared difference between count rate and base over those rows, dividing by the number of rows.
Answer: 254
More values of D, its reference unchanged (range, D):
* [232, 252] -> -6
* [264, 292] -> 4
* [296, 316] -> -4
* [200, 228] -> -11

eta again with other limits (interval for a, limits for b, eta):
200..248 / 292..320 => 0.98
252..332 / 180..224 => 1.03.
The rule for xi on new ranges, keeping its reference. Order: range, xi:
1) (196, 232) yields 201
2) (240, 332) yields 232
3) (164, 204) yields 116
